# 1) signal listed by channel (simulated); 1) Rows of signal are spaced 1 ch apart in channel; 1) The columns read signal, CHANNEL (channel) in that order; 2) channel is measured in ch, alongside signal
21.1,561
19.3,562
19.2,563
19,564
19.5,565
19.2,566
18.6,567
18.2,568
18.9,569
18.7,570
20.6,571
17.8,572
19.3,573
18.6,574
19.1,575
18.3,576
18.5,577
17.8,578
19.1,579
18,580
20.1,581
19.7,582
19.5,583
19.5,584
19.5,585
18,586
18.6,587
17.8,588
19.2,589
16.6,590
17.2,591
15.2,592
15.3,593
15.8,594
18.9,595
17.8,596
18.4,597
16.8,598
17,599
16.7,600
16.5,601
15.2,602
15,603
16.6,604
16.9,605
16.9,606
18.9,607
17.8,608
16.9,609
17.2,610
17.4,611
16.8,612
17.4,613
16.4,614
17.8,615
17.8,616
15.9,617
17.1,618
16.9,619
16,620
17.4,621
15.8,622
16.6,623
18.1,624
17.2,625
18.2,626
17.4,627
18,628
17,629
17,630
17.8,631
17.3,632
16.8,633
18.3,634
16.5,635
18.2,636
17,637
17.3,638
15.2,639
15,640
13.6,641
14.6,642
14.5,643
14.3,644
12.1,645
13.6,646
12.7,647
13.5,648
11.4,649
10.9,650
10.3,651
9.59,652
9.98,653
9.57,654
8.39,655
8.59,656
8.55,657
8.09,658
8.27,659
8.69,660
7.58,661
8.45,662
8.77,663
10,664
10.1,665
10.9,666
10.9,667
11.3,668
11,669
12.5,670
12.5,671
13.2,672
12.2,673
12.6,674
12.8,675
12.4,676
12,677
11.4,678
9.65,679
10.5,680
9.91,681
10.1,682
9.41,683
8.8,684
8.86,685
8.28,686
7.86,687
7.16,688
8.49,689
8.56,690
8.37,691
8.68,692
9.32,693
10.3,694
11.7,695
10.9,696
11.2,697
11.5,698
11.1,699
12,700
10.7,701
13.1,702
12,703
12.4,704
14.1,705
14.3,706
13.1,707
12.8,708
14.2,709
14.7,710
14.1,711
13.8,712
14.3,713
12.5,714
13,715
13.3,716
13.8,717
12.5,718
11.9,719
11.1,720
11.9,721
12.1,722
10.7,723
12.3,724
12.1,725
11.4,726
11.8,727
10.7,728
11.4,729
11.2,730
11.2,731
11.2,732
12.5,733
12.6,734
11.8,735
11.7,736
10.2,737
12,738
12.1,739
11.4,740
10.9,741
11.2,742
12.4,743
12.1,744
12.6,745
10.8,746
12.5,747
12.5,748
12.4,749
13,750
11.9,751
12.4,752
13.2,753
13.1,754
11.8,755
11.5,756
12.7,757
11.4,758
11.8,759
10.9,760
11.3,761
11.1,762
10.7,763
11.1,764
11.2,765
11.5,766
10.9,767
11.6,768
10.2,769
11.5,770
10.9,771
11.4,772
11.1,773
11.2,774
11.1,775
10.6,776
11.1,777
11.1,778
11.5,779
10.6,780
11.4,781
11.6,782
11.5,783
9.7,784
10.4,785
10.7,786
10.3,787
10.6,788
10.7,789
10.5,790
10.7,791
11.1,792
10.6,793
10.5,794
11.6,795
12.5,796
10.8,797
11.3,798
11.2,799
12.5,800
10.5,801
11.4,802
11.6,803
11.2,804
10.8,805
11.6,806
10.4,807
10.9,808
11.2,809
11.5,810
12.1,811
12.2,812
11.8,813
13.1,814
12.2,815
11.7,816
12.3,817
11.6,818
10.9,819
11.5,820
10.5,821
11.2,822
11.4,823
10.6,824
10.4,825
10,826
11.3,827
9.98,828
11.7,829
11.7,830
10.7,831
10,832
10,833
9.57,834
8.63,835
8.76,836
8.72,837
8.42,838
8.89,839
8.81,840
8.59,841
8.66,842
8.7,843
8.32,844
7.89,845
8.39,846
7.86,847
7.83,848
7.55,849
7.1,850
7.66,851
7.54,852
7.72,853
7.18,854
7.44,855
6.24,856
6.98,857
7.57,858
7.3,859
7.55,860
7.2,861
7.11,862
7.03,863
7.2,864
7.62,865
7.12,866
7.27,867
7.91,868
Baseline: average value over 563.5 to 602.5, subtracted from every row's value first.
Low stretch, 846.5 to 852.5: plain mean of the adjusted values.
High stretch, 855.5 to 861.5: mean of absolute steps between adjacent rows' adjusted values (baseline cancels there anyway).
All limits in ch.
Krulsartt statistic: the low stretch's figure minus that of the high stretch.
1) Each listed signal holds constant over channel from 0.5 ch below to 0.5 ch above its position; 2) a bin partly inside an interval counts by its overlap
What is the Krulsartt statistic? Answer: -11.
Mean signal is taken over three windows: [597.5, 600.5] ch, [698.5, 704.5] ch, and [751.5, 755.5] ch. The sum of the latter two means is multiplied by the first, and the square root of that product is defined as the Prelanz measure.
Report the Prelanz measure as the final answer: 20.3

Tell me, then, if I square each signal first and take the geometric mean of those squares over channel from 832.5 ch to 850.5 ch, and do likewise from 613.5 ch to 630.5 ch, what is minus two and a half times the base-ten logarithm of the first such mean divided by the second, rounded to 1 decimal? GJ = 1.5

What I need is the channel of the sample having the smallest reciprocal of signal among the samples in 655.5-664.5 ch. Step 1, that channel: 664 ch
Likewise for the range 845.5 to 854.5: 846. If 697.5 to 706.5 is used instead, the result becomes 706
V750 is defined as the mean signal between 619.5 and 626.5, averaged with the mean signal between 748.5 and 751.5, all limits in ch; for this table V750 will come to 14.7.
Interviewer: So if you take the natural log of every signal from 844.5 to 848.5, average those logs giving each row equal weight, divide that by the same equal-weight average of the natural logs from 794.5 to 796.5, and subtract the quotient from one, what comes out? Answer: 0.16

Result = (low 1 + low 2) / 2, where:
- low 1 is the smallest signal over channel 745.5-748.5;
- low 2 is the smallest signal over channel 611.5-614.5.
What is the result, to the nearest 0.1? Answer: 13.6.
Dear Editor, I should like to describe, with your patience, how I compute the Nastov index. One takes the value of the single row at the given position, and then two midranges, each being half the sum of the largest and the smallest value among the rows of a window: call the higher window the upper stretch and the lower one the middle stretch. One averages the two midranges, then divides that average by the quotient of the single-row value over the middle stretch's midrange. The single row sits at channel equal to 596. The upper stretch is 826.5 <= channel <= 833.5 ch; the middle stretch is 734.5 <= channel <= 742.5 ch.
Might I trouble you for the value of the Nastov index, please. 6.9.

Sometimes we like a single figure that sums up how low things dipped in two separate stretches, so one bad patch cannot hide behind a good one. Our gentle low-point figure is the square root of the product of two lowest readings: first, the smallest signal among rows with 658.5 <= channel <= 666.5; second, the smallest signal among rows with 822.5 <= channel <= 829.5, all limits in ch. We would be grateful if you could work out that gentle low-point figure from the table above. 8.7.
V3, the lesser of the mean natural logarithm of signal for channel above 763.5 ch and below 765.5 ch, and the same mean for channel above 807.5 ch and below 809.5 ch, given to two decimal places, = 2.40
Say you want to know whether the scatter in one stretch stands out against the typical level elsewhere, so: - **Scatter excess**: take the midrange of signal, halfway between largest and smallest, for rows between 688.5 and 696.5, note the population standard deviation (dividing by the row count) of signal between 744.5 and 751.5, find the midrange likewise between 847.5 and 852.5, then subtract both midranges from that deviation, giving -17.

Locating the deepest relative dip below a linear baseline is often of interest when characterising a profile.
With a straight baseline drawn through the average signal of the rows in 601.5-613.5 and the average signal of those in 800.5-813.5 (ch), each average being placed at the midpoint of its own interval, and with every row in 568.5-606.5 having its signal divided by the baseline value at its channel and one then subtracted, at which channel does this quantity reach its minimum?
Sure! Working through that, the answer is 592 ch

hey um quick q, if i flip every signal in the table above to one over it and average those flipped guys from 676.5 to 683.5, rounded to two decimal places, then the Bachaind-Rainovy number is 0.10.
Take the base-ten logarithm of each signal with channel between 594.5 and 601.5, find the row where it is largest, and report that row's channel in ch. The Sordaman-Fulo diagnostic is 595 ch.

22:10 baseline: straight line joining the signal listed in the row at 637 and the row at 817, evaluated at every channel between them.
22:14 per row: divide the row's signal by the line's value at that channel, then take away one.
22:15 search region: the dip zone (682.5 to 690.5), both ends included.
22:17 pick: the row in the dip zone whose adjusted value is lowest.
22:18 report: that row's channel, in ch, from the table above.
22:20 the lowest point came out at 688 ch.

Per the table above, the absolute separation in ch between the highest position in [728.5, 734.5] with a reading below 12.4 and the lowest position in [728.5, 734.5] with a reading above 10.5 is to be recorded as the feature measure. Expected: 3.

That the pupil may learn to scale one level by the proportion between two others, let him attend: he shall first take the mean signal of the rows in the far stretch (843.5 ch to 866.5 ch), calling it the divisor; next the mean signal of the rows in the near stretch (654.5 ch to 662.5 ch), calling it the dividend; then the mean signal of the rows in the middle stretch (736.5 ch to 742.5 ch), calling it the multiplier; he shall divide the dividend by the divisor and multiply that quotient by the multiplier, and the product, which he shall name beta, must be 13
